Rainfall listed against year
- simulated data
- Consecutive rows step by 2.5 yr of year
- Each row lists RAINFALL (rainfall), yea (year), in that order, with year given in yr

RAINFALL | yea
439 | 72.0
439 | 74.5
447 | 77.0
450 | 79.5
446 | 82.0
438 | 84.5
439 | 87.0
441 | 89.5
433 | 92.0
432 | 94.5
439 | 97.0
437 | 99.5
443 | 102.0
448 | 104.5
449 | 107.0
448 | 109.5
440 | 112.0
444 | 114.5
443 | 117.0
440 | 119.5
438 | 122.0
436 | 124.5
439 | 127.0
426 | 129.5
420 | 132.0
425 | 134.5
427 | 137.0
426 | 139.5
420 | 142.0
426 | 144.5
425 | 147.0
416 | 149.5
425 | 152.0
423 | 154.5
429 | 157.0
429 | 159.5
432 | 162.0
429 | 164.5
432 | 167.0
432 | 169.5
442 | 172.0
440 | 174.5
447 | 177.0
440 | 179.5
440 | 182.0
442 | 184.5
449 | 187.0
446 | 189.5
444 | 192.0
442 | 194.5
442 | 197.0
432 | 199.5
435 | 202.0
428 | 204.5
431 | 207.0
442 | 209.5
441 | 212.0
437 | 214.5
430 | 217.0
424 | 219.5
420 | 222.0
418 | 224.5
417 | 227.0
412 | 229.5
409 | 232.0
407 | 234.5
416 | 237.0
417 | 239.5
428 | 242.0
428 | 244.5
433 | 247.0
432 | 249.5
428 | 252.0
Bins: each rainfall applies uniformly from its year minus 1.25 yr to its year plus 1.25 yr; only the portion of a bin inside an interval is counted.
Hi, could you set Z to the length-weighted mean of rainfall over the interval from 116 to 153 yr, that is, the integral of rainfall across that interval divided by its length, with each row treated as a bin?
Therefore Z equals 429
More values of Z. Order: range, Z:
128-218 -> 433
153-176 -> 432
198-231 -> 428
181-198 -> 444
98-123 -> 443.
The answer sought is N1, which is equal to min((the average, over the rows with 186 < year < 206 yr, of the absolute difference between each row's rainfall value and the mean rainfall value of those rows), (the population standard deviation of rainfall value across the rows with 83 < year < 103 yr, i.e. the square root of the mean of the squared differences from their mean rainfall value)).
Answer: 3.5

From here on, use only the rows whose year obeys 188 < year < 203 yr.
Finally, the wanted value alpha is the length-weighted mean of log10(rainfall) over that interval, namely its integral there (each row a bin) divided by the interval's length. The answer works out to 2.64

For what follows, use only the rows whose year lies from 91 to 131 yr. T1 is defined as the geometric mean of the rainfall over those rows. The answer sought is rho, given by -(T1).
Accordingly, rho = -439.6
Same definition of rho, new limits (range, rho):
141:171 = -426.5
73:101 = -440.1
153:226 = -435.0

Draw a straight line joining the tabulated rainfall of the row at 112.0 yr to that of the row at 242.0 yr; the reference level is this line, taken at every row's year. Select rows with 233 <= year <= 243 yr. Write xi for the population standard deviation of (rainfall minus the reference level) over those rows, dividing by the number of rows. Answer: 7.7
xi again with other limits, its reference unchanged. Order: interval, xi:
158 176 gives 5.2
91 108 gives 6.7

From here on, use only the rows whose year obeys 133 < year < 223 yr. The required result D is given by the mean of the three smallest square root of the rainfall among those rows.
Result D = 20.5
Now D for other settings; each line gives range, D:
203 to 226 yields 20.5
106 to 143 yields 20.5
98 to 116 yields 21.0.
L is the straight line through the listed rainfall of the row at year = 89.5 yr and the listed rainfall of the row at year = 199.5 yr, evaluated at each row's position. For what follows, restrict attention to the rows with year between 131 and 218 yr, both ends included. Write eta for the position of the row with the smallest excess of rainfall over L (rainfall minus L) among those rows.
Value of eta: 149.5 yr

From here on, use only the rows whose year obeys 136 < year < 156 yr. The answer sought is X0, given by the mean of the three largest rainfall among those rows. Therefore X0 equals 426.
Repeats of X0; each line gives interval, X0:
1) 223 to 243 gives 421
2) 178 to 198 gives 446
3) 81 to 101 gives 442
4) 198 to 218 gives 440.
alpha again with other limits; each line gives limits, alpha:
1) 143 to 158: 2.63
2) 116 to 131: 2.64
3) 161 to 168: 2.63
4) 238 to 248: 2.63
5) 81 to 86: 2.65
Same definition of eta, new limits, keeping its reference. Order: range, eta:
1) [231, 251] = 234.5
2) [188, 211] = 204.5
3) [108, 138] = 132.0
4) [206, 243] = 234.5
